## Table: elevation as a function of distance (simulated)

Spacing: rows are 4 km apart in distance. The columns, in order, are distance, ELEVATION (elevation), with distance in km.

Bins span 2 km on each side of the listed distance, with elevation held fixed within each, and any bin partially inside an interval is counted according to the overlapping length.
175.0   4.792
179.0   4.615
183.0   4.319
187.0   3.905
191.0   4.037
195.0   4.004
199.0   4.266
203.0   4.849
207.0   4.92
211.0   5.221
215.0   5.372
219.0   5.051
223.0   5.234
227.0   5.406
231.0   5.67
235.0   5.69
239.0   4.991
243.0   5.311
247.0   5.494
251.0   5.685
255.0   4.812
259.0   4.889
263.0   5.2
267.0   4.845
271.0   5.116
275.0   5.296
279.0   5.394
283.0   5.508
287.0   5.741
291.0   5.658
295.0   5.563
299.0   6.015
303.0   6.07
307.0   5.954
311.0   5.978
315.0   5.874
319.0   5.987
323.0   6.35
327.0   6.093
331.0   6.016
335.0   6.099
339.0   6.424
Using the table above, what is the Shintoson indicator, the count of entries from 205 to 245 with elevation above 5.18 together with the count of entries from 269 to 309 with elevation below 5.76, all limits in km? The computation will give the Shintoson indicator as 14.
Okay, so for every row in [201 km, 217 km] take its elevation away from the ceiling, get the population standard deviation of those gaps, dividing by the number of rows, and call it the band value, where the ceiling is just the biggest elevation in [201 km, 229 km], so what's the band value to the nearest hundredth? 0.21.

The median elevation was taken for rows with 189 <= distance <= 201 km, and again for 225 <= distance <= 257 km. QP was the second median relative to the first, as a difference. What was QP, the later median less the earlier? 1.4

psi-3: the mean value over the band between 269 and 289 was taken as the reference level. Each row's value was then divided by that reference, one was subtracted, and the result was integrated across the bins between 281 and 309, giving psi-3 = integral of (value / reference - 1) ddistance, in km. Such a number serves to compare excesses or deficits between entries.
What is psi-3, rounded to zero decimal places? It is 2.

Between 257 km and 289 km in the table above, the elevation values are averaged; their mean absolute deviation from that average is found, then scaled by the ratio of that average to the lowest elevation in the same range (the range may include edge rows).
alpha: 0.256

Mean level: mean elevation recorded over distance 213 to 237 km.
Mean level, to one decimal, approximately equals 5.4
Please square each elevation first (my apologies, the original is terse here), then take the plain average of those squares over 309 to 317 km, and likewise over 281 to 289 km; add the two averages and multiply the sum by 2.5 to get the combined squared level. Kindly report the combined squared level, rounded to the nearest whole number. 167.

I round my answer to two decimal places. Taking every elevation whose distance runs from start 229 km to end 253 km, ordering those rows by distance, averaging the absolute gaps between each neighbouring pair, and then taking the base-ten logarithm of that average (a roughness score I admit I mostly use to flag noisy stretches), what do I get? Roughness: -0.55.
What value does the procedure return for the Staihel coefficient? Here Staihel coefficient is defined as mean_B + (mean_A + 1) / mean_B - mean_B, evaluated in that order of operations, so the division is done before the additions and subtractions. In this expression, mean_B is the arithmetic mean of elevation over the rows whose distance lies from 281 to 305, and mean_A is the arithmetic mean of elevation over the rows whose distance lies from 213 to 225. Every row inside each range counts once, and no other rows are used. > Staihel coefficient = 1.08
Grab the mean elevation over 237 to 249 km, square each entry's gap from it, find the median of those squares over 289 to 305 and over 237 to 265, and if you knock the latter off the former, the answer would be 0.28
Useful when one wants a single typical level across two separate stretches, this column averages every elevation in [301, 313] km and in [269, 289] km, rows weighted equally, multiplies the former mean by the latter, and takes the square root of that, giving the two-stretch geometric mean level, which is 5.70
